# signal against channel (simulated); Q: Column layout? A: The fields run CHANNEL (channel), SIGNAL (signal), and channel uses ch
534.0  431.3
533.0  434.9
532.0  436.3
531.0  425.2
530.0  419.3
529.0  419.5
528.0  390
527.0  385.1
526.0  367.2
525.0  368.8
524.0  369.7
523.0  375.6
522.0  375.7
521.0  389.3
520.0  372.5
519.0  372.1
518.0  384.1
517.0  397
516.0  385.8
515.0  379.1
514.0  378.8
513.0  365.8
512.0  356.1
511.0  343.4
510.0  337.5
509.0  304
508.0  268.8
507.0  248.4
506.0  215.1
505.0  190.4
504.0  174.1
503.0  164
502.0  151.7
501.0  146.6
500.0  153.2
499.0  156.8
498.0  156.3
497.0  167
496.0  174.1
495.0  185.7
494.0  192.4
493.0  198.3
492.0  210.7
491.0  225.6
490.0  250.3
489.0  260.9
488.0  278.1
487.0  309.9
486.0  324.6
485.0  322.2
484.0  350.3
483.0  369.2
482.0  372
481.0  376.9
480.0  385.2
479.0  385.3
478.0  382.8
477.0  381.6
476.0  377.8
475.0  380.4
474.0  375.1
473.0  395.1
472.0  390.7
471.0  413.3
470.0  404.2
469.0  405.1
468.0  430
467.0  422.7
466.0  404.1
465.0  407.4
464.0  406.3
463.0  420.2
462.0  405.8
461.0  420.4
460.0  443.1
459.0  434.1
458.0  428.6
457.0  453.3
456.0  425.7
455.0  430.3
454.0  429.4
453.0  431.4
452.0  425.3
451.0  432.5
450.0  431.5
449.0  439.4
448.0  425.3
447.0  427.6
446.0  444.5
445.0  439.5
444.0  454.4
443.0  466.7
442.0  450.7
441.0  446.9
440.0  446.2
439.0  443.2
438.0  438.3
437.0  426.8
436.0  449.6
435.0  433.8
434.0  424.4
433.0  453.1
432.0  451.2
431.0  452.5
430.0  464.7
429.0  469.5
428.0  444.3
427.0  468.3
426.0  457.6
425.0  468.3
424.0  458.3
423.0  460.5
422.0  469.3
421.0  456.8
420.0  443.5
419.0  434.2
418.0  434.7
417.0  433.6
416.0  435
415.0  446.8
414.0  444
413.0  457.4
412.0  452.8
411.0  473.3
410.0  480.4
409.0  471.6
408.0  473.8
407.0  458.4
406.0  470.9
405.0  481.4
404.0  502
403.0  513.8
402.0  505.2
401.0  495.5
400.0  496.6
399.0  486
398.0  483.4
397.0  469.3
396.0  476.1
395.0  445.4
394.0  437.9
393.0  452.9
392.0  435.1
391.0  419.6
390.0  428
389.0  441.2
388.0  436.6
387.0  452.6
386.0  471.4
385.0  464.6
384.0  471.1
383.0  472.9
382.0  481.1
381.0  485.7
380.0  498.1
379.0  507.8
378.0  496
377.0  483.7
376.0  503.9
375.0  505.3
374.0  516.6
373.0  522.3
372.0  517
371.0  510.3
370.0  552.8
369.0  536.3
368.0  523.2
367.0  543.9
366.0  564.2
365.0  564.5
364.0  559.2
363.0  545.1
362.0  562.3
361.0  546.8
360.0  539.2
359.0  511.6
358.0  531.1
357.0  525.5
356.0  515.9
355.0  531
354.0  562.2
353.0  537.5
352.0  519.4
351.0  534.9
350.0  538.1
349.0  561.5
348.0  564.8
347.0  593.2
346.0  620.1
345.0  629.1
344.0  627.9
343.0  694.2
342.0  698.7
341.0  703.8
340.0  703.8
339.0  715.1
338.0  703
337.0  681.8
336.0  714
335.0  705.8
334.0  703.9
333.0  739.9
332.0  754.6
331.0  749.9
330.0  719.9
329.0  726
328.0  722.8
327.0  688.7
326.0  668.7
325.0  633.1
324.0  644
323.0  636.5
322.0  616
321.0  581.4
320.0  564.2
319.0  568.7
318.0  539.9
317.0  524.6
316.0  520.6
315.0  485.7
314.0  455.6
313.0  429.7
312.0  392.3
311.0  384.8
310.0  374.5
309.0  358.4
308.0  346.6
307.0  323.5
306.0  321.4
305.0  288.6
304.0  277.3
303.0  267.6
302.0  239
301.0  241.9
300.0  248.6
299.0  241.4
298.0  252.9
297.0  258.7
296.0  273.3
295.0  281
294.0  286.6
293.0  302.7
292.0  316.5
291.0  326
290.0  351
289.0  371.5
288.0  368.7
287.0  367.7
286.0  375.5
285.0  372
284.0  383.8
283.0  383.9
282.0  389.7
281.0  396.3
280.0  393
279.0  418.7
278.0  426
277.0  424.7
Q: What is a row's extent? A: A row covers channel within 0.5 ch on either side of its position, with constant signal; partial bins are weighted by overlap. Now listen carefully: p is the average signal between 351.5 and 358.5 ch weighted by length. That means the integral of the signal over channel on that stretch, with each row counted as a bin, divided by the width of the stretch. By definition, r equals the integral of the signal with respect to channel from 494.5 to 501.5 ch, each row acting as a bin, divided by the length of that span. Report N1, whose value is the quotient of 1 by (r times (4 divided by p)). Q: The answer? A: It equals 0.82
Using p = 532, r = 163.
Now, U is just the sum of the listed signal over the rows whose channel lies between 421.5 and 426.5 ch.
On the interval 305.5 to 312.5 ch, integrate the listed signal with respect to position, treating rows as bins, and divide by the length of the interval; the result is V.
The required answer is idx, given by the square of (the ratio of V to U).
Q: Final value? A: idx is 0.024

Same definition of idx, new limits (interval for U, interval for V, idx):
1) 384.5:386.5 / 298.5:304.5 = 0.073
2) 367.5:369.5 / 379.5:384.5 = 0.207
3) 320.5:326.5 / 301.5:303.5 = 0.004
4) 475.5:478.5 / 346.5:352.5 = 0.234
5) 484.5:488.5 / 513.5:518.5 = 0.097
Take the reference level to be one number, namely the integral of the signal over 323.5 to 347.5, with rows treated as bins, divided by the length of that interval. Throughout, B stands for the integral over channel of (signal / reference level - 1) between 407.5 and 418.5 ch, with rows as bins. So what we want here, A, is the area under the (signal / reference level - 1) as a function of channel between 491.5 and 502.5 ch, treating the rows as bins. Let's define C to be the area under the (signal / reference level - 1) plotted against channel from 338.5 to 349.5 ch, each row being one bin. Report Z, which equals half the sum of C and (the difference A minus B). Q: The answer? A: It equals -2.60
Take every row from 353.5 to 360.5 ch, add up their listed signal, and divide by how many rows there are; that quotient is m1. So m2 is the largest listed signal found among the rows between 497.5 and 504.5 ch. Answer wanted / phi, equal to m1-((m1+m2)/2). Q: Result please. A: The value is 178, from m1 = 531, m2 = 174.1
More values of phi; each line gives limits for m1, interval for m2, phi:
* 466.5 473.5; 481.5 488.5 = 18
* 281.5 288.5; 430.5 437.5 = -38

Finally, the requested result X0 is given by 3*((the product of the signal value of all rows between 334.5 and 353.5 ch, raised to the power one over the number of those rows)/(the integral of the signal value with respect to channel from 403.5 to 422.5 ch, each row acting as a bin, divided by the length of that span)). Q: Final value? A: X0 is 4.1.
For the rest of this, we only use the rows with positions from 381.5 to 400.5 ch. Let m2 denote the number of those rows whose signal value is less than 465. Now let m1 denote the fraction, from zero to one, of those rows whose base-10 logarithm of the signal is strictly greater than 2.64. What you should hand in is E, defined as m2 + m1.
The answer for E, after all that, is 11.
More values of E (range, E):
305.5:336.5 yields 10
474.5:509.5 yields 35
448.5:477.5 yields 29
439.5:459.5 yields 19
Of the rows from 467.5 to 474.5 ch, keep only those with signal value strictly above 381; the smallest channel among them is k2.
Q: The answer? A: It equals 468.0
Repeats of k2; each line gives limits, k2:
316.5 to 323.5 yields 317.0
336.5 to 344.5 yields 337.0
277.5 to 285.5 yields 278.0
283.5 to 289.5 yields 284.0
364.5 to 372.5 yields 365.0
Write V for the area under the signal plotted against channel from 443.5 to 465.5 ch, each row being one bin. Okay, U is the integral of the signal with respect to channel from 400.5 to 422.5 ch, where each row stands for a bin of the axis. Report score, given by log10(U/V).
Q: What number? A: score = 0.03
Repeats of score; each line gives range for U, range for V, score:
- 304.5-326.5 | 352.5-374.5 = -0.04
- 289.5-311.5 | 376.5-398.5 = -0.19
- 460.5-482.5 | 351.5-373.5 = -0.13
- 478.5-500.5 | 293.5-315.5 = -0.08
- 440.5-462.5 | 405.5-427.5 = -0.02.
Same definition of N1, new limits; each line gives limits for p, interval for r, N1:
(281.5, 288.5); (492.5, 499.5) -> 0.54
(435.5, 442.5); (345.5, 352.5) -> 0.20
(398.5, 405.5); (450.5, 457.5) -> 0.29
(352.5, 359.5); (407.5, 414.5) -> 0.29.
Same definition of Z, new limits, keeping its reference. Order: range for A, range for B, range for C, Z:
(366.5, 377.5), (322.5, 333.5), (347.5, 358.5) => -2.63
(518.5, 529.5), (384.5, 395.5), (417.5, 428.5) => -2.38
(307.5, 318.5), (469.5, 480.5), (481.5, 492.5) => -2.73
